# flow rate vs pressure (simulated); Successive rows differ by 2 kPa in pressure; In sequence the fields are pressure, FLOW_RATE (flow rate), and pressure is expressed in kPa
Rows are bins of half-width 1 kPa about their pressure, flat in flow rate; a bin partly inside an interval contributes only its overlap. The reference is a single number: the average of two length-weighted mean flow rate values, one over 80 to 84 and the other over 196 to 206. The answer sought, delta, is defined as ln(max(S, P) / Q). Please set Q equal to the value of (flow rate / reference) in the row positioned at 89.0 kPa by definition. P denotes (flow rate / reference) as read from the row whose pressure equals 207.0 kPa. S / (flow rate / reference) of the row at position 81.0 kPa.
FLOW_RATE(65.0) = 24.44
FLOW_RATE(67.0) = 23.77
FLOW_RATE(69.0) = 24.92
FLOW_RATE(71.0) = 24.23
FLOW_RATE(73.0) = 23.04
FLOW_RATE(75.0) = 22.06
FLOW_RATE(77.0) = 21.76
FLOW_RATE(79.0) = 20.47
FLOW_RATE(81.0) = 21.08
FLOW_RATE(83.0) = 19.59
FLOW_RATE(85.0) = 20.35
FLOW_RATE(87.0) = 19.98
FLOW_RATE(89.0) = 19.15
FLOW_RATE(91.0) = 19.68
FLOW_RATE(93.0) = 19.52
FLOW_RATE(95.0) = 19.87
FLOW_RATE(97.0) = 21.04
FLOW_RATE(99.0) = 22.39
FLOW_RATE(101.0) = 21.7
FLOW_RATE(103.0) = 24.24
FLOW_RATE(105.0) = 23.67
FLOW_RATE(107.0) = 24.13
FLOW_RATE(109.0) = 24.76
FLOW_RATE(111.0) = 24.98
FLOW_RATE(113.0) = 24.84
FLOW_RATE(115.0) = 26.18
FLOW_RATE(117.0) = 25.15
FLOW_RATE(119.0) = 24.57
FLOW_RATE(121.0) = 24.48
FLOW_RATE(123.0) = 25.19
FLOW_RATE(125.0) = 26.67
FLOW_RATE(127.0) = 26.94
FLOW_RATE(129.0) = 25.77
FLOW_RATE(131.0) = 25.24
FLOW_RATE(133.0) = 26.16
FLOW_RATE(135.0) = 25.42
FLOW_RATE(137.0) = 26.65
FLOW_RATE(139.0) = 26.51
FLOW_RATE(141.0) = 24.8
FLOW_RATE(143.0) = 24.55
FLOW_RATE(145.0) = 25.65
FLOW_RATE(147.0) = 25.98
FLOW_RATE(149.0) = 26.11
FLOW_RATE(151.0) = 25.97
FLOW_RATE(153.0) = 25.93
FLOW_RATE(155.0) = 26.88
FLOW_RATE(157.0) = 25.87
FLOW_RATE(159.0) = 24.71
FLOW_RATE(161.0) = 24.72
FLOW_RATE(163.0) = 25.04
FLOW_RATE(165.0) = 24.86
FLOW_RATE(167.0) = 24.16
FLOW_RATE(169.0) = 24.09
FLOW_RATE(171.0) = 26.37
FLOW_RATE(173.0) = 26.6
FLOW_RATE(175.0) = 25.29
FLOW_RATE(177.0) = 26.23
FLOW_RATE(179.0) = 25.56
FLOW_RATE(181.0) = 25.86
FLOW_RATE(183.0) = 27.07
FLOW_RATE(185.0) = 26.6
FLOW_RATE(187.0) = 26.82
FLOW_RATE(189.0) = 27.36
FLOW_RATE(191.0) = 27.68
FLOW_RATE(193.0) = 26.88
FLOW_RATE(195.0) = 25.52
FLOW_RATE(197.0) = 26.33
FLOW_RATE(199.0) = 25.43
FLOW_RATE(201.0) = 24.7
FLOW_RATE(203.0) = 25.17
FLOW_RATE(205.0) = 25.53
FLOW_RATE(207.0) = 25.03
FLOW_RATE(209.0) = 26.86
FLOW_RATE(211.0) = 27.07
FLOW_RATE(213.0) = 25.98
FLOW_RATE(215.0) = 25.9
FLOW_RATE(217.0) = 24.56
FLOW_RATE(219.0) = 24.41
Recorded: 0.27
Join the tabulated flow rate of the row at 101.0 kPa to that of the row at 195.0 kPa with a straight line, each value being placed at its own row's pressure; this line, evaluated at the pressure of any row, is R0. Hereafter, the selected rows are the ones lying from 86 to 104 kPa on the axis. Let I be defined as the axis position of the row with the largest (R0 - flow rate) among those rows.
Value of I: 89.0 kPa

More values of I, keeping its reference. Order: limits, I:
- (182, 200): 199.0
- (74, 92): 89.0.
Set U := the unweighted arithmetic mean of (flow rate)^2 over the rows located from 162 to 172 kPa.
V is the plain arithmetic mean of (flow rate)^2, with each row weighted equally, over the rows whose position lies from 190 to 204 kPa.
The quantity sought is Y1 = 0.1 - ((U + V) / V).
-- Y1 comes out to -1.8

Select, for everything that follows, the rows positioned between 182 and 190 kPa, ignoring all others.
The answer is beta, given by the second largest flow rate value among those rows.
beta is 27.07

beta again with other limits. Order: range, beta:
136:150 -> 26.51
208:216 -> 26.86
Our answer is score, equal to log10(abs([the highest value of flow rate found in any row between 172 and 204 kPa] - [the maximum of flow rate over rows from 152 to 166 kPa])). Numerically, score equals -0.10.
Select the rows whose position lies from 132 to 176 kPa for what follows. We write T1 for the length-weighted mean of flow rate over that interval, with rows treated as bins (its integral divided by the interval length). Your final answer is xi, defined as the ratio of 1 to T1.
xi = 0.0391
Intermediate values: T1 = 25.6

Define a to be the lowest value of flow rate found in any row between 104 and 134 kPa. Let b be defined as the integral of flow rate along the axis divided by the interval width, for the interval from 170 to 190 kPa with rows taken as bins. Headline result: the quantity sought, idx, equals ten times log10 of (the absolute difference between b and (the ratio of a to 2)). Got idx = 11.63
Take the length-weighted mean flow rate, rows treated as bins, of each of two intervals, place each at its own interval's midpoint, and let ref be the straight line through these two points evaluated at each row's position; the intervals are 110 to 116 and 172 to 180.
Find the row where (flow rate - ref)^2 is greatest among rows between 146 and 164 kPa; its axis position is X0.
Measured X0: 155.0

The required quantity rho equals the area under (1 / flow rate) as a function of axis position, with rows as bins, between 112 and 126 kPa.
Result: 0.554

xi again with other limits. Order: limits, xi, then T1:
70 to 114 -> 0.0456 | 21.9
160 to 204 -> 0.0387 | 25.8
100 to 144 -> 0.0398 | 25.1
